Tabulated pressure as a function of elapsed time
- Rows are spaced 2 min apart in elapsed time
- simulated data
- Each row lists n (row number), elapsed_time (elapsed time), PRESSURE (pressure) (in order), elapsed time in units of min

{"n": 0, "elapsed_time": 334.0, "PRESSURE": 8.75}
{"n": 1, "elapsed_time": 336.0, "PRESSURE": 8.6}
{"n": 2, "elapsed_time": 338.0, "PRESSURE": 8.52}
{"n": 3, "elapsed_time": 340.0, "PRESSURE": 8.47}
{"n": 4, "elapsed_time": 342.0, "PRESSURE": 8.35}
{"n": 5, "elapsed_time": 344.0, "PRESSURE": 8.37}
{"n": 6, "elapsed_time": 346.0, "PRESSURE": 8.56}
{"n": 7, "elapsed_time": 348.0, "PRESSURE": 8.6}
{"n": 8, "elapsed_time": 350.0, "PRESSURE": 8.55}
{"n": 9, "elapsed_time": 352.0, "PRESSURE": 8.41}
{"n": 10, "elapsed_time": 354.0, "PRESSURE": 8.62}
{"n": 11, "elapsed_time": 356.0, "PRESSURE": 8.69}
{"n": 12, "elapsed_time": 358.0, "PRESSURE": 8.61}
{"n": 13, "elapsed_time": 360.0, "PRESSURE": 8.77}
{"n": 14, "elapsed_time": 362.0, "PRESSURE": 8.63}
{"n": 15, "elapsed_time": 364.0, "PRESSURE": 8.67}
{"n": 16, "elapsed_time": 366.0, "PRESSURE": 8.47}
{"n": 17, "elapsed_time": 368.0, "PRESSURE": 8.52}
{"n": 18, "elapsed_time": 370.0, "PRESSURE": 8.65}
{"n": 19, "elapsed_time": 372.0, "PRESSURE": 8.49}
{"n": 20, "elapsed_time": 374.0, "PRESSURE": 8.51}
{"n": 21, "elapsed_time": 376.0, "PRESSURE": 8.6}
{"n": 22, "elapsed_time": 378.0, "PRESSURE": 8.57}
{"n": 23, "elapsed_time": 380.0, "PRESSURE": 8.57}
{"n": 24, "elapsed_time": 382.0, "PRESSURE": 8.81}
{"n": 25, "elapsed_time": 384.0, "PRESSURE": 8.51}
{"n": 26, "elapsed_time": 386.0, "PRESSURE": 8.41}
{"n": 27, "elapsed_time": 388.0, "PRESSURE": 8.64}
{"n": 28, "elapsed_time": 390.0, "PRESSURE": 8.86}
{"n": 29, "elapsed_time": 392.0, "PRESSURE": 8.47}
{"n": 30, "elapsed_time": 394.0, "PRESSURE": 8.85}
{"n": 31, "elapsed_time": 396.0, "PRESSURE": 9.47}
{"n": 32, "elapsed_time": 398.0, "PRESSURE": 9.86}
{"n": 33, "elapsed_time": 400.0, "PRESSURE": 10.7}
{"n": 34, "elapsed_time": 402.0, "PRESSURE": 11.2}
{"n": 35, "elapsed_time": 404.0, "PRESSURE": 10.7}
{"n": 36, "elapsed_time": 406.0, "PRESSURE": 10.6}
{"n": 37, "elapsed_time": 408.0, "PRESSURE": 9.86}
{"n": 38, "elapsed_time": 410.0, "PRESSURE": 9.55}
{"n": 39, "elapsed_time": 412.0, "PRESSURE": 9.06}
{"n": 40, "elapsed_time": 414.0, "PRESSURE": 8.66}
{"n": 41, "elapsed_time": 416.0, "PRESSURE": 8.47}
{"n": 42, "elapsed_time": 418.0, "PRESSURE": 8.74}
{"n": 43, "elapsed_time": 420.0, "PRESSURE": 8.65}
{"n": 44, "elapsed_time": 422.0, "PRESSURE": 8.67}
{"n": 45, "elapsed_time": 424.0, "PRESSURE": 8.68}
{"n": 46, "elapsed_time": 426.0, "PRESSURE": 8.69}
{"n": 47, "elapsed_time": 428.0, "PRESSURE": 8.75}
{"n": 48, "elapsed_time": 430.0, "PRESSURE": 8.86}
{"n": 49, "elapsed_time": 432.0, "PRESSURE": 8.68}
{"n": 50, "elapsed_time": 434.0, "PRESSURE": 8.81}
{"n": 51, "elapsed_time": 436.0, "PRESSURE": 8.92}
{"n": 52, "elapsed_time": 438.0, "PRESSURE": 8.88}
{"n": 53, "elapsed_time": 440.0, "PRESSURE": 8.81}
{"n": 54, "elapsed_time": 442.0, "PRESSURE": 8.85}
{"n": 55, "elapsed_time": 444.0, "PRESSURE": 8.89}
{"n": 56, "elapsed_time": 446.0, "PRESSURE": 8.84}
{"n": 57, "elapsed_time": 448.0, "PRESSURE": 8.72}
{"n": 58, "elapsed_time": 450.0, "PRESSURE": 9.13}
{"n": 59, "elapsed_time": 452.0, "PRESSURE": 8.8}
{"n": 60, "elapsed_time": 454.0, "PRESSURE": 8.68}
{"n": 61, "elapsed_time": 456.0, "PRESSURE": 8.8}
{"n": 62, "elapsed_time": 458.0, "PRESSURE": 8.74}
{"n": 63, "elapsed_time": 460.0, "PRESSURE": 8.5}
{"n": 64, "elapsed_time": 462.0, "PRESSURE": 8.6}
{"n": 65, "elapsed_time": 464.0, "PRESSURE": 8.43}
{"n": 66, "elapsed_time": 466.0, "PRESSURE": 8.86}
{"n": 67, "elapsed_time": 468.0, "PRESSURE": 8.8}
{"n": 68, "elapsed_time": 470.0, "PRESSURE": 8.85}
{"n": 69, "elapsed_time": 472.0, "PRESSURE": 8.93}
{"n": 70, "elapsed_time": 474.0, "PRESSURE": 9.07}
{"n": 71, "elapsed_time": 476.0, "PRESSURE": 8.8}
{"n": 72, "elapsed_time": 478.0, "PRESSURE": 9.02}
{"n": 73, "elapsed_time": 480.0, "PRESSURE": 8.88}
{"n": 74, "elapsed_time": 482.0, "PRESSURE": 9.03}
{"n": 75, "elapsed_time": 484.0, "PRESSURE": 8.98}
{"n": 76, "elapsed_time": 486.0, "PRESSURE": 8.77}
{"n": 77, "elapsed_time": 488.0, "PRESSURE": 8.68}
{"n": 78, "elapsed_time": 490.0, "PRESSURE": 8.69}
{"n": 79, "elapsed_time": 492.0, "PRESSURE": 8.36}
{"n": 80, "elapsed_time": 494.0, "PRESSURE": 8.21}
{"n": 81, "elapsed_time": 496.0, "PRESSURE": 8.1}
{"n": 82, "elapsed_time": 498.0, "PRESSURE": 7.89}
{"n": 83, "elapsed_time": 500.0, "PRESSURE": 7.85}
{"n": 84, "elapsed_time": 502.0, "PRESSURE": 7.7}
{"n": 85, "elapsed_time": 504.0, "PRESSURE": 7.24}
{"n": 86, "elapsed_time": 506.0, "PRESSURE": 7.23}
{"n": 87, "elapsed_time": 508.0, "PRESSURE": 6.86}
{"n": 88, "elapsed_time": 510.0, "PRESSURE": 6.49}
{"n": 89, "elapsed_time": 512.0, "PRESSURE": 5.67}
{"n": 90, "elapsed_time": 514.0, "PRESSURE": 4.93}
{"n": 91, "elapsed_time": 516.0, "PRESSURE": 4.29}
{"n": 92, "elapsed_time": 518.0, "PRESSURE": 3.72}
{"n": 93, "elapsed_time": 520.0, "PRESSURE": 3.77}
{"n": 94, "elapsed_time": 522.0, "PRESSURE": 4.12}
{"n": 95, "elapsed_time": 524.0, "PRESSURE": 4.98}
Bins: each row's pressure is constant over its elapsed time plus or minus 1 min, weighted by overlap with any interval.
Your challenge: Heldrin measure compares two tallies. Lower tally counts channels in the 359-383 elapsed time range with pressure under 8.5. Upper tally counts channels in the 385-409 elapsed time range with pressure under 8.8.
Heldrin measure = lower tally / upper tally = 0.7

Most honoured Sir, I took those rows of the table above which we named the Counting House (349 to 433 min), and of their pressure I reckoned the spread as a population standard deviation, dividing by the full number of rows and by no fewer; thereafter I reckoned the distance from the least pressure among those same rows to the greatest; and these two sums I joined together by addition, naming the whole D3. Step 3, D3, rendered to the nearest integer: 3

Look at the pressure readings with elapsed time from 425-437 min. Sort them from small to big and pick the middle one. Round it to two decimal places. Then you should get 8.78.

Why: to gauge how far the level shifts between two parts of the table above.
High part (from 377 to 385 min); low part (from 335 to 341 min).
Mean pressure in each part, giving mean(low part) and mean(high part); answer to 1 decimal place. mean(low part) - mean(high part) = -0.1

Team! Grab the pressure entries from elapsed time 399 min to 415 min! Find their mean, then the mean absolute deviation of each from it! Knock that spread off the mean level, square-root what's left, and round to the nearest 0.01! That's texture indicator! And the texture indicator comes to 3.05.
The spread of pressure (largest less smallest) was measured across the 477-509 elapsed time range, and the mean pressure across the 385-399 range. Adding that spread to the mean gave 11.1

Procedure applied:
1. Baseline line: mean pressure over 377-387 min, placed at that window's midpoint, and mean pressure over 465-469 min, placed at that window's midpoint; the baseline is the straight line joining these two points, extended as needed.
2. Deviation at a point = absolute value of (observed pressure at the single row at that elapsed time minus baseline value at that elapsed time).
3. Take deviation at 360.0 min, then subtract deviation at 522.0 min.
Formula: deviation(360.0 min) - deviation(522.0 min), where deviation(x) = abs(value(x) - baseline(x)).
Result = -4.6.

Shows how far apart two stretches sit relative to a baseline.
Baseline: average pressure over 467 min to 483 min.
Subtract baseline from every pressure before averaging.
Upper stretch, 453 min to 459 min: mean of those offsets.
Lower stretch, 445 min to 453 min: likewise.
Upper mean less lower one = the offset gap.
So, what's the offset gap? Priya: -0.13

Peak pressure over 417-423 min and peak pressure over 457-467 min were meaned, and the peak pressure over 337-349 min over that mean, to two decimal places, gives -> 0.98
